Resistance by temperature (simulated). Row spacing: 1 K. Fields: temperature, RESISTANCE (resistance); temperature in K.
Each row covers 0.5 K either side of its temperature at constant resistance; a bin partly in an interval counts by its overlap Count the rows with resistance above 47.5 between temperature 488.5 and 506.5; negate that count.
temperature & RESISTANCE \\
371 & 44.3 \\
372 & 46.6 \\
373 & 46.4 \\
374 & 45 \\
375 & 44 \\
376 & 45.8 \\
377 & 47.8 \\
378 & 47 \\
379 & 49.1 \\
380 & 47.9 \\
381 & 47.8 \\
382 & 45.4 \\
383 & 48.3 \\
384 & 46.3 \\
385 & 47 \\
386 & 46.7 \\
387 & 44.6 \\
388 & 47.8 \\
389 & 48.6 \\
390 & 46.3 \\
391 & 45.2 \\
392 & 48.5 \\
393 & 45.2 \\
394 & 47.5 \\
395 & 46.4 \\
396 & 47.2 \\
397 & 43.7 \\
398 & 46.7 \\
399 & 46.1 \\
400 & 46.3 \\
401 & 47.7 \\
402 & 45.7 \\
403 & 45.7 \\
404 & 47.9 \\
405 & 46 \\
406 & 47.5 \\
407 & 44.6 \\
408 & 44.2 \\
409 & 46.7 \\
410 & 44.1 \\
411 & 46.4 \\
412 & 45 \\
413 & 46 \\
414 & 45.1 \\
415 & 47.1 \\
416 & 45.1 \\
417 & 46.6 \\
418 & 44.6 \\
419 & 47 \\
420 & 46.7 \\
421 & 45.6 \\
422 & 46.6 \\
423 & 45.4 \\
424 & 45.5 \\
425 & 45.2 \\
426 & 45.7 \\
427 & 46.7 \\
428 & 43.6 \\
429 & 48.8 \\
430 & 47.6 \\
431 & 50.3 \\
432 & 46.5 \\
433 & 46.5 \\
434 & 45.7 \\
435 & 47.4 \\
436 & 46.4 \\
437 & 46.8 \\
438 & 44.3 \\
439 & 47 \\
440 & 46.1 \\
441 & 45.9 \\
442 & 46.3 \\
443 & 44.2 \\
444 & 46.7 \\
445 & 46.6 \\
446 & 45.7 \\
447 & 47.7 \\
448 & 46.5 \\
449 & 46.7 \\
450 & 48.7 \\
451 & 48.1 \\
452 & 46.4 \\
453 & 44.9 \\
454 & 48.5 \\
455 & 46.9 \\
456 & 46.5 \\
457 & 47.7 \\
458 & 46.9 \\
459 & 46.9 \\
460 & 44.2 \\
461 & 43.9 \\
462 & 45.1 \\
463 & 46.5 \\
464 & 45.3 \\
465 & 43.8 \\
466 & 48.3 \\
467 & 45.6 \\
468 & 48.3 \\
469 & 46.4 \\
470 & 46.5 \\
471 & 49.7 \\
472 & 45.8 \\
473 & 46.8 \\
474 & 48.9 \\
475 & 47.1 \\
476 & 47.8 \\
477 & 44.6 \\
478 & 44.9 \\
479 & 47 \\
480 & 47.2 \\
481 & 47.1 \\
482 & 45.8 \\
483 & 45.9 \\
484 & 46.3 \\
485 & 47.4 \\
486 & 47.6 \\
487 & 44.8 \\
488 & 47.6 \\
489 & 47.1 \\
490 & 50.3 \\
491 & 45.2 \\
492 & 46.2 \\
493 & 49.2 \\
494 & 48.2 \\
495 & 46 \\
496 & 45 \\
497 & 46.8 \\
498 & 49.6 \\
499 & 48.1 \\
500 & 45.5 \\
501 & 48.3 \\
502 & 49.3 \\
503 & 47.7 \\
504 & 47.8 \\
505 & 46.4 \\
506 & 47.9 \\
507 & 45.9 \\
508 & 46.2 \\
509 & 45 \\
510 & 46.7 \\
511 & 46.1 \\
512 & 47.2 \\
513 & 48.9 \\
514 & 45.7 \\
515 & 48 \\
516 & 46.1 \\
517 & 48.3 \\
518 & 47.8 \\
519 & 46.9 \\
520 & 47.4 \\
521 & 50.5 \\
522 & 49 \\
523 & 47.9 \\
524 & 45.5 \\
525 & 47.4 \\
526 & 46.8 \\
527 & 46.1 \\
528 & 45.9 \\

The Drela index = -10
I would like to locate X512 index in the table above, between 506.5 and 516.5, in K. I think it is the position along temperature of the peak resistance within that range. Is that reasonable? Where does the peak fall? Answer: 513 K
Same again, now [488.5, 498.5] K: 490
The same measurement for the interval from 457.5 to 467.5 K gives 466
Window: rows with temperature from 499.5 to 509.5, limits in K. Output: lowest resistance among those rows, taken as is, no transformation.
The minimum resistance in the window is 45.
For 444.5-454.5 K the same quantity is 44.9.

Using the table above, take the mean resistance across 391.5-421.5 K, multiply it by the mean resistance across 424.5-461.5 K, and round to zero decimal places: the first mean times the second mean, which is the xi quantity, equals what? 2143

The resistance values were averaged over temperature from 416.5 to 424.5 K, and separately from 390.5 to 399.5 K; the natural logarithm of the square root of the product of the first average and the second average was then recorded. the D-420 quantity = 3.83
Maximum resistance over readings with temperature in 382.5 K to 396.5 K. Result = 48.6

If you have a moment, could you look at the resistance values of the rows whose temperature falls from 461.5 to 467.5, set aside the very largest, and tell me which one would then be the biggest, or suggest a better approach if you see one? 46.5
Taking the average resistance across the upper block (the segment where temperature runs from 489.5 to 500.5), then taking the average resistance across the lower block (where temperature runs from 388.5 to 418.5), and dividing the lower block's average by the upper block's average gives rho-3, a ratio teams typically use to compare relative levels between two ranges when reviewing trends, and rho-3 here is 0.975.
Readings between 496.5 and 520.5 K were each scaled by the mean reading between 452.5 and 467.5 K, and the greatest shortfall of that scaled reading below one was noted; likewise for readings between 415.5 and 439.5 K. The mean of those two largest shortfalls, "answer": 0.038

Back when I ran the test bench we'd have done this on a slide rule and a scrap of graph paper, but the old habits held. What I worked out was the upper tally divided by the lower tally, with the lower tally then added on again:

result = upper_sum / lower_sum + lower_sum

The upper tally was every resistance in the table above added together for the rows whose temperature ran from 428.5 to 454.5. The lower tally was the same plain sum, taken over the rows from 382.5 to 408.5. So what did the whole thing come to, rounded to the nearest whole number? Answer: 1209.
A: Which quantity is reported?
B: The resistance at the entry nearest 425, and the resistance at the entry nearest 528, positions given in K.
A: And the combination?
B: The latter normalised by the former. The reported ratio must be 1.02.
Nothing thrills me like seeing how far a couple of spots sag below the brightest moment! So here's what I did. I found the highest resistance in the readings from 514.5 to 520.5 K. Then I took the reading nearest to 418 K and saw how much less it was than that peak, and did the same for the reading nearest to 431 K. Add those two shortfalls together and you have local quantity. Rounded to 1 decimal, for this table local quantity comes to 1.7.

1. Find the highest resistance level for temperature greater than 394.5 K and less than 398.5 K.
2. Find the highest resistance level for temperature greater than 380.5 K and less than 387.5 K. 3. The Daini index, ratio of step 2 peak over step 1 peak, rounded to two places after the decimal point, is 1.02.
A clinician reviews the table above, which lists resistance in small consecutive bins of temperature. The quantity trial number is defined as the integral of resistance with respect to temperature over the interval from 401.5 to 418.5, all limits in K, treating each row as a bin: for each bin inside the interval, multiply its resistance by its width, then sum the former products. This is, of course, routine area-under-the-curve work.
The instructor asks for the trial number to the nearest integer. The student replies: 778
